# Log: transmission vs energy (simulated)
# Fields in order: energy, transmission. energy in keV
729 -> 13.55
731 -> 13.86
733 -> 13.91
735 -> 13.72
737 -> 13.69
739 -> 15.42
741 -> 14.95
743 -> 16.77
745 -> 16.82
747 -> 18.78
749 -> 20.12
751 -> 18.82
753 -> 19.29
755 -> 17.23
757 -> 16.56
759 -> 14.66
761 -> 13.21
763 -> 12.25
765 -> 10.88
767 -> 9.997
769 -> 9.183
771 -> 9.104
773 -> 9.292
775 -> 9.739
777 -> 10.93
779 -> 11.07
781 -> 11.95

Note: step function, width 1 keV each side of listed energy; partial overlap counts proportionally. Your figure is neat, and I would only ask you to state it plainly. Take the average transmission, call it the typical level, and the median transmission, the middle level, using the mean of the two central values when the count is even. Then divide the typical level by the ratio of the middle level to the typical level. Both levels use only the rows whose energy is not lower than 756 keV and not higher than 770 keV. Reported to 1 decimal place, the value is 12.5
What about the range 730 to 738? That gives 13.8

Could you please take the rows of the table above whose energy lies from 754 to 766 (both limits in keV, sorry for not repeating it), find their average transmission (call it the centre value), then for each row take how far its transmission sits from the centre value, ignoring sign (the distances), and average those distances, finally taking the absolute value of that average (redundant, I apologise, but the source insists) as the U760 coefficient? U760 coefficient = 2.0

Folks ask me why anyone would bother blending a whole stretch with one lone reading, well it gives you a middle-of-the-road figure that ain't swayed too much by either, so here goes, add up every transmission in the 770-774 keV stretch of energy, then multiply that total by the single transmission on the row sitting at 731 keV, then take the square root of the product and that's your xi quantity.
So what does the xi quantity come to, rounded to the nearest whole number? 16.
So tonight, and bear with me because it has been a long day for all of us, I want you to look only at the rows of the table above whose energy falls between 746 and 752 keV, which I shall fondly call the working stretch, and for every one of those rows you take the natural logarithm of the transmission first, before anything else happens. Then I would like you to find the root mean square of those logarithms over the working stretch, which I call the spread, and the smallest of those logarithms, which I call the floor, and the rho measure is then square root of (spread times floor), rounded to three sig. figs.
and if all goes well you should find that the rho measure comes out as 2.94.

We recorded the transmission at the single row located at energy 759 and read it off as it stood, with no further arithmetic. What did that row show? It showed 14.66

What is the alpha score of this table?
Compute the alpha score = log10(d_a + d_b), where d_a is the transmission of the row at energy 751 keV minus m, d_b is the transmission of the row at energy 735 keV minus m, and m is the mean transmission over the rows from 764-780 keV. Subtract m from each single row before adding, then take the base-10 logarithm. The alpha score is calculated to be 1.10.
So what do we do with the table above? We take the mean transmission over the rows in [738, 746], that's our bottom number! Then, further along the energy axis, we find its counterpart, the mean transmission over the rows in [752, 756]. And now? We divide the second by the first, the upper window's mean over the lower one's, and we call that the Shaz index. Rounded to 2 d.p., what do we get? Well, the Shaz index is 1.14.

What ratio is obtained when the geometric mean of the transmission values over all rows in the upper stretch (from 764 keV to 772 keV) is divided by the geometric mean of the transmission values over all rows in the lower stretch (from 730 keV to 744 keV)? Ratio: 0.67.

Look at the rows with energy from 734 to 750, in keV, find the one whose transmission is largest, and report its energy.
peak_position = 749 keV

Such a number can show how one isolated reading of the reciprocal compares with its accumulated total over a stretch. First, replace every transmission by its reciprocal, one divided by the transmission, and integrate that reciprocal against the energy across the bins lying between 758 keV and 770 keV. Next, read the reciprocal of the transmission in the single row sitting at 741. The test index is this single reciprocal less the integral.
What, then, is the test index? -1.0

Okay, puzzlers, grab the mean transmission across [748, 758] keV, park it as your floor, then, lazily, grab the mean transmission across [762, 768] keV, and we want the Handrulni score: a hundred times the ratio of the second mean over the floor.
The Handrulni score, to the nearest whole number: 60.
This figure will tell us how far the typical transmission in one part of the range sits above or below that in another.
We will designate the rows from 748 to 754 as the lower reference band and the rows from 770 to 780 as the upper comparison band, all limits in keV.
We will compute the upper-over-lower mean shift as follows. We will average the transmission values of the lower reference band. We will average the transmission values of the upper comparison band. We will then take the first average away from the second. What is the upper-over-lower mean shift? -9.4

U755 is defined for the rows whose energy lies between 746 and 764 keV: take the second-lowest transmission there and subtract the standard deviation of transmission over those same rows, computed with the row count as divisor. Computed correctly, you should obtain 10.6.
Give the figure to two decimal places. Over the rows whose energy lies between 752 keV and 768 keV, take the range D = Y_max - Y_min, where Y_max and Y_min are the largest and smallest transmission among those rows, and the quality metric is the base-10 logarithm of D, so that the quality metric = 0.97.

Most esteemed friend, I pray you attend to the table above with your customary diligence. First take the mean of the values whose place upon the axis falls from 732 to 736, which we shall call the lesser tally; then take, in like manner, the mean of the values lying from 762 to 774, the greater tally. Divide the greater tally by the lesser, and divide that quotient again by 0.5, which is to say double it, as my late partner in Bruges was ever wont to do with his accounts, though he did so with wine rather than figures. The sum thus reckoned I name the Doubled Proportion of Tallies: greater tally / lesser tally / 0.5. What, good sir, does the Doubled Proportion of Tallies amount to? 1.46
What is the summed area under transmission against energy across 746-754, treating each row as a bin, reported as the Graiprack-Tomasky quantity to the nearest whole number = 154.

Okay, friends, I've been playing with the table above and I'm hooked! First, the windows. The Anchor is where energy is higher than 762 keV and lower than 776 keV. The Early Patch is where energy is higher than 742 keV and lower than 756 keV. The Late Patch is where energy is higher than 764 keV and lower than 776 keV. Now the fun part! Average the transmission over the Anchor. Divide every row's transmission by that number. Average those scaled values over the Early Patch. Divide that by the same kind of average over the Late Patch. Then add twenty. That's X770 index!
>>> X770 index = 21.9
